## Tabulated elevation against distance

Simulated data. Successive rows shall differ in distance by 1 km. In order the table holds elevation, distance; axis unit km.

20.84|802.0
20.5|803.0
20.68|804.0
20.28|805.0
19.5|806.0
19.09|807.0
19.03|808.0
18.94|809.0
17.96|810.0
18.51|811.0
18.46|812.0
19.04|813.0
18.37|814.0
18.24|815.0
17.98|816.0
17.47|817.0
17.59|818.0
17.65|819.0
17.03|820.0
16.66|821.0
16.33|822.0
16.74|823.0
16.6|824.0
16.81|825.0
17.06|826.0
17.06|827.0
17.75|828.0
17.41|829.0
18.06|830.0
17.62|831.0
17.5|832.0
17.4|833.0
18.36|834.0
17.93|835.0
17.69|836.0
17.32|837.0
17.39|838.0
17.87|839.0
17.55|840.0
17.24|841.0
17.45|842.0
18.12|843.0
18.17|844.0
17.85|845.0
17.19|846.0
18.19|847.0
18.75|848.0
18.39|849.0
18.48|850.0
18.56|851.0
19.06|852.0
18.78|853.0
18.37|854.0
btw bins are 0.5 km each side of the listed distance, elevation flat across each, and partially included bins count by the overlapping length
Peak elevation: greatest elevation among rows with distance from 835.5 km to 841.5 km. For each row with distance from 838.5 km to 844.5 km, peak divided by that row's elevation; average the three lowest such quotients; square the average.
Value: 0.98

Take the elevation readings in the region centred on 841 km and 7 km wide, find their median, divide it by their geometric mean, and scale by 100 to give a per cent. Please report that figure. 99.3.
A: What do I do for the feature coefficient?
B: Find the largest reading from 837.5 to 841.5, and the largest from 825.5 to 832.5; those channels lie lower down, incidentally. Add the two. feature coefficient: 35.9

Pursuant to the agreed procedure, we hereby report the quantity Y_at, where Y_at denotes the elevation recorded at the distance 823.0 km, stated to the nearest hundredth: 16.74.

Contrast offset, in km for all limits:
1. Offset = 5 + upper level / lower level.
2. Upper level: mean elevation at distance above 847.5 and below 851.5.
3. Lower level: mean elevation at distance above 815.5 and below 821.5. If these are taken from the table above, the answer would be 6.07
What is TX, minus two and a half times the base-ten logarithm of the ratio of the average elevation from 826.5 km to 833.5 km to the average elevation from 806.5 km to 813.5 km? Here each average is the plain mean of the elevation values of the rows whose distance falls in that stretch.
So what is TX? 0.07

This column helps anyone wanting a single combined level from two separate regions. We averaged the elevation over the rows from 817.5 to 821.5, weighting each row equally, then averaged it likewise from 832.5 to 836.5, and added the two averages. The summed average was 35.1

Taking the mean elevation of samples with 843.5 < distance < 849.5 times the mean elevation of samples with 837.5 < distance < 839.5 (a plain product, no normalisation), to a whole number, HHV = 319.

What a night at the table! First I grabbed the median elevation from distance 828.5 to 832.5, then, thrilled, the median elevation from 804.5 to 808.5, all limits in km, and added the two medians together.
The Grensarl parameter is 36.9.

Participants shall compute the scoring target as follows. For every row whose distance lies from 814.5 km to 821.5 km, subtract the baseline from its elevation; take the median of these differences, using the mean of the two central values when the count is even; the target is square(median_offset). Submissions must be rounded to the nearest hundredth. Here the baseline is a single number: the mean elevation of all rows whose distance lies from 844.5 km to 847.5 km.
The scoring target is 0.02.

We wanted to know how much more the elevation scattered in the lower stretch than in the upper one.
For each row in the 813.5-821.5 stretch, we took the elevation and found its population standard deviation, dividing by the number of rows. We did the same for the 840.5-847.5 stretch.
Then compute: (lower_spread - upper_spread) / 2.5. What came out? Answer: 0.053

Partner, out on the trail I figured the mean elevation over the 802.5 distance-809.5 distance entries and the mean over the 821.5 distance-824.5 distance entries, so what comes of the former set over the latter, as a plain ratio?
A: 1.191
